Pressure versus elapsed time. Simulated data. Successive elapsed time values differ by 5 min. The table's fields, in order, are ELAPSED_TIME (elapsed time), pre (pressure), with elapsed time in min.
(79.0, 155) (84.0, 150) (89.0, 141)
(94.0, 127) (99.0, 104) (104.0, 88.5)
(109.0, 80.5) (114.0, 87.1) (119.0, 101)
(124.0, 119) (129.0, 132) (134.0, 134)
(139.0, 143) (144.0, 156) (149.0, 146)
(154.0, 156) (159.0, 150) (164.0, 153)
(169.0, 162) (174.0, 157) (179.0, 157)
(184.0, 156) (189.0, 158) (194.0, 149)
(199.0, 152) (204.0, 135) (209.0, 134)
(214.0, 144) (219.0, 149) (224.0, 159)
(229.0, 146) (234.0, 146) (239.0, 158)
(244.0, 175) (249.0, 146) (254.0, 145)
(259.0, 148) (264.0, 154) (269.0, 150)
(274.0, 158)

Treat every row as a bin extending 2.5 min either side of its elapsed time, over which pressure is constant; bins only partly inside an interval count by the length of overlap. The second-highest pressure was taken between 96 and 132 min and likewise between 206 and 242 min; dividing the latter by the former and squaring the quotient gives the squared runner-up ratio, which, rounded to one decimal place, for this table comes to 1.8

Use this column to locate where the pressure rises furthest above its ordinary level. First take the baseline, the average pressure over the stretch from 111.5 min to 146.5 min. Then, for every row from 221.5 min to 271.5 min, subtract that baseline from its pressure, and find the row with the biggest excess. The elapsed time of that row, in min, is 244.0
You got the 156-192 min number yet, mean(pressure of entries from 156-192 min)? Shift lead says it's 156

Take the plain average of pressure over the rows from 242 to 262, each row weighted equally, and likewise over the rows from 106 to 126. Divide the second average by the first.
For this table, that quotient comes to 0.63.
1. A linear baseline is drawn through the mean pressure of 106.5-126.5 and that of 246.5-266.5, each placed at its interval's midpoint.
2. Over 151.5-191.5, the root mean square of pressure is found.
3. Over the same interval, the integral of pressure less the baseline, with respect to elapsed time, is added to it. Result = 1718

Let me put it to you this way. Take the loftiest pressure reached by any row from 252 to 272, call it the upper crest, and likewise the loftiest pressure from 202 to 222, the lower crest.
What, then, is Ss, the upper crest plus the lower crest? 303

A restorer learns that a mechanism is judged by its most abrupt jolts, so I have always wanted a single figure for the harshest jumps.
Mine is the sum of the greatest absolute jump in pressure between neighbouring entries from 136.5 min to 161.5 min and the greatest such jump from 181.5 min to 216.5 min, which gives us 30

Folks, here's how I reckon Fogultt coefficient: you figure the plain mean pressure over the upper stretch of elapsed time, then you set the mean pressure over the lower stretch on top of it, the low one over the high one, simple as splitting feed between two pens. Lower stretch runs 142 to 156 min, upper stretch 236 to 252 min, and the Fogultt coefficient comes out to 0.96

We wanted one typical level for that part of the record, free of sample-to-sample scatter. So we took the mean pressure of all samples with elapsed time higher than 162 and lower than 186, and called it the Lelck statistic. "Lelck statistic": 157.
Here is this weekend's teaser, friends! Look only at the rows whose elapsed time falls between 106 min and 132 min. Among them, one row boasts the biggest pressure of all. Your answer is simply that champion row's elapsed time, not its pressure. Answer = 129.0 min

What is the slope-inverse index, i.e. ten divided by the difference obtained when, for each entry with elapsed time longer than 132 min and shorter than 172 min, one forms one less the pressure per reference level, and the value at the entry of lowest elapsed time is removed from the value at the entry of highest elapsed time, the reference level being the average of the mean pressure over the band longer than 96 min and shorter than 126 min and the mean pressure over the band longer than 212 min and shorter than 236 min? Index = -44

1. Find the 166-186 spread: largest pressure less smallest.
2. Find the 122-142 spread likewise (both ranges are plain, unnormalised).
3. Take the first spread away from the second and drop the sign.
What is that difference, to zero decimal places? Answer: 18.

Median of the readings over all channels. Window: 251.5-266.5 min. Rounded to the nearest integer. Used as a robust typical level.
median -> 148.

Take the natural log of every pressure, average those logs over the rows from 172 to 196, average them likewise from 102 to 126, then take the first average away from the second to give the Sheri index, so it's -0.50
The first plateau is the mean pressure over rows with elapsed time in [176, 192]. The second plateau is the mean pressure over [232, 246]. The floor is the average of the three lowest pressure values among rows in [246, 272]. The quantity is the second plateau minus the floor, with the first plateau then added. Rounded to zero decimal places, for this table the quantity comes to 170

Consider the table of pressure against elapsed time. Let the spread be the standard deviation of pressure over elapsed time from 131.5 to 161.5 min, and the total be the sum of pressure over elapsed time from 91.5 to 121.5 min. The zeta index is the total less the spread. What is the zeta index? 580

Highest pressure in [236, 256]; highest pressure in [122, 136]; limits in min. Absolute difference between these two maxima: 41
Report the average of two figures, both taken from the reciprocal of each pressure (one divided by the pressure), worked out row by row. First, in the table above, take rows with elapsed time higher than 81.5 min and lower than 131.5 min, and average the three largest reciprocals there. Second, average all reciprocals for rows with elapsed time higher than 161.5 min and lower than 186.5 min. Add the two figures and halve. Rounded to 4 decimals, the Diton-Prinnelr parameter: 0.0091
